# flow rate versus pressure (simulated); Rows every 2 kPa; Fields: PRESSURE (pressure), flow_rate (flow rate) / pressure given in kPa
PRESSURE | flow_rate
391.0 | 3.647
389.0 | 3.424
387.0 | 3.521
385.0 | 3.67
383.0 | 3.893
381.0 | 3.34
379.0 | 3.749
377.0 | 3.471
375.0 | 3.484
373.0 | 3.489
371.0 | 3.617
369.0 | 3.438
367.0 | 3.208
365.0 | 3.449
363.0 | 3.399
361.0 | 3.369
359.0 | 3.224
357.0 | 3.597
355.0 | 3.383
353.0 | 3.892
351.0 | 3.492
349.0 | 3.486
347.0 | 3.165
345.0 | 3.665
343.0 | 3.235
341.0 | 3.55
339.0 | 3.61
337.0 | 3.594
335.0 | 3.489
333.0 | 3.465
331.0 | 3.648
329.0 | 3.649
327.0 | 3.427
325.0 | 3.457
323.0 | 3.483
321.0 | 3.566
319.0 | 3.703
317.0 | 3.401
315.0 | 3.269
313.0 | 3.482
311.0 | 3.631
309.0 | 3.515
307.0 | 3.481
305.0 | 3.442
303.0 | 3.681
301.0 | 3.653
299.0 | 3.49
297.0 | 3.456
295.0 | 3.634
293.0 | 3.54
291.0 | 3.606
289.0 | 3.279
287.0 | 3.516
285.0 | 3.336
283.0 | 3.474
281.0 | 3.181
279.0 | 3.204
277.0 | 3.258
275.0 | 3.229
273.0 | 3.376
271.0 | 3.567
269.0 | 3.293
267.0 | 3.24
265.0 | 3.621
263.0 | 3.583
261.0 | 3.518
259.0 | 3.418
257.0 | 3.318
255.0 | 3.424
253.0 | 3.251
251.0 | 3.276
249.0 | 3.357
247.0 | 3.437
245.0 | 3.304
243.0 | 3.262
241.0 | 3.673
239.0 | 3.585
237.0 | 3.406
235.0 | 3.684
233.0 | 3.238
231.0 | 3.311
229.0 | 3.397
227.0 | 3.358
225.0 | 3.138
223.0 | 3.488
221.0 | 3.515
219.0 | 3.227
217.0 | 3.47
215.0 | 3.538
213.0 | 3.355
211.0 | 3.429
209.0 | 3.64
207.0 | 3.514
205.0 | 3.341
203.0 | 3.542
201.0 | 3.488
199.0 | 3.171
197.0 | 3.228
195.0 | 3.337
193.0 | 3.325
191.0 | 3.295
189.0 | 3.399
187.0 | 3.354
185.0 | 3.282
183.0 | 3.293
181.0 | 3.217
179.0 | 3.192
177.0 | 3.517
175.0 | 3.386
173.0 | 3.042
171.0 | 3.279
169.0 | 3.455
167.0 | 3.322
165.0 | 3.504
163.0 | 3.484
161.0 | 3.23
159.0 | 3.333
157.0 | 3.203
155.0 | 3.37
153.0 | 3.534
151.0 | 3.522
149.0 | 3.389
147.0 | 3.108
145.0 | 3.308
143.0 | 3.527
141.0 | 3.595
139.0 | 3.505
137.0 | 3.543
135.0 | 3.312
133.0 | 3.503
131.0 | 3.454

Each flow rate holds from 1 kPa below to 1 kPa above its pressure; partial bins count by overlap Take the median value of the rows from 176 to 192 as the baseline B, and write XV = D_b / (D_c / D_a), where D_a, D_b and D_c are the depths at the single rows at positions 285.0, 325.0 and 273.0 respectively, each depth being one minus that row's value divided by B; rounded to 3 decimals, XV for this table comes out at -0.025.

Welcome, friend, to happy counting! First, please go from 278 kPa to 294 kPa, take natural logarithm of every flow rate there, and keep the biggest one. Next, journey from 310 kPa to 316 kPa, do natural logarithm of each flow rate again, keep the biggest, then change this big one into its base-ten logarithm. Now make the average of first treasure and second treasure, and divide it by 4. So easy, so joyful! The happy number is 0.174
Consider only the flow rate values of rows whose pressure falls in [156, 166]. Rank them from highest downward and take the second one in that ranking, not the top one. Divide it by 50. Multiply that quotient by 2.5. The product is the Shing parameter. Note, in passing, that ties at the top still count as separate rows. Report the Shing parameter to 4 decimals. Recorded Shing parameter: 0.1742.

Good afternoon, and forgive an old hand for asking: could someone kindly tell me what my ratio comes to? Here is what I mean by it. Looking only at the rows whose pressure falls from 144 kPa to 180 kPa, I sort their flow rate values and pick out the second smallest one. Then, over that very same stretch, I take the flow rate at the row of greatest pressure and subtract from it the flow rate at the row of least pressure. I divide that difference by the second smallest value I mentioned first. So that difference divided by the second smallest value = -0.04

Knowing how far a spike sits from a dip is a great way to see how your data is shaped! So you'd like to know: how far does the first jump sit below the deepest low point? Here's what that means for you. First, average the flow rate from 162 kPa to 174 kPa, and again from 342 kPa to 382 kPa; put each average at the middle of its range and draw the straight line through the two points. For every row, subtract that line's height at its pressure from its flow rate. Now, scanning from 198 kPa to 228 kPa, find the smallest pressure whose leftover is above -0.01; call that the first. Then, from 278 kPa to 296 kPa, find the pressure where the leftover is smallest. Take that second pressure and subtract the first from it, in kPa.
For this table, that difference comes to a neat 80 kPa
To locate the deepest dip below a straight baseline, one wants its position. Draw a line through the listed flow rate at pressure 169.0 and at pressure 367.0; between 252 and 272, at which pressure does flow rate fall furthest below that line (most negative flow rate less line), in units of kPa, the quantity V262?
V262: 253.0 kPa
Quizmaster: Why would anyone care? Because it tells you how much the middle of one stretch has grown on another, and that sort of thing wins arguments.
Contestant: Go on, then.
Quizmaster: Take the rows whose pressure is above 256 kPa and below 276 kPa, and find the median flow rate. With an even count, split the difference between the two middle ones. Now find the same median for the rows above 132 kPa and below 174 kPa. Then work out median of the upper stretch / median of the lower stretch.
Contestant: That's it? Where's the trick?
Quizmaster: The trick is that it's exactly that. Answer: 1.00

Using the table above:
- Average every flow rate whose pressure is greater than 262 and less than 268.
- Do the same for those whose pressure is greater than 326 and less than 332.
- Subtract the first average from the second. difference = 0.093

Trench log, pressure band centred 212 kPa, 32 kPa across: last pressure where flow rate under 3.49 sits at 227.0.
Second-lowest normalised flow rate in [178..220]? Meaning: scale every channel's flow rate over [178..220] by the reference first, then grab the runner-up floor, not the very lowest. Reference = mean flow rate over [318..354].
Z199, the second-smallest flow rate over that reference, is 0.904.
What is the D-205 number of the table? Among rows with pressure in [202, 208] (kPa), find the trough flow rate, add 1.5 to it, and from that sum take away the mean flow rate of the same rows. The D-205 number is 1.375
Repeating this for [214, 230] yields 1.247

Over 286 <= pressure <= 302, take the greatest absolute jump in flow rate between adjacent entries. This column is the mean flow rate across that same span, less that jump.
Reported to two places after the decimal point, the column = 3.19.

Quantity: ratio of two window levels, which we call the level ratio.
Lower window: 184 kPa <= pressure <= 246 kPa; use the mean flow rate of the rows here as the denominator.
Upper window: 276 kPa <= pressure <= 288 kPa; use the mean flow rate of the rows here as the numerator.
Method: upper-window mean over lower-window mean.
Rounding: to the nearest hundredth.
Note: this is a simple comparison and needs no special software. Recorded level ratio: 0.98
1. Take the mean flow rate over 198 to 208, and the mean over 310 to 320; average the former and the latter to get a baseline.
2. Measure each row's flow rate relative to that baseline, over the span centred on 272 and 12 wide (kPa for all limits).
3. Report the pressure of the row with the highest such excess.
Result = 271.0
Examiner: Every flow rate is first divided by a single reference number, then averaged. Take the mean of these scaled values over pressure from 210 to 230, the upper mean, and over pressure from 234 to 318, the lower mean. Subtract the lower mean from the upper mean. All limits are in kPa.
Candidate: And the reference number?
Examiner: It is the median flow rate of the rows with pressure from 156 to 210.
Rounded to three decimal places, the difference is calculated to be -0.014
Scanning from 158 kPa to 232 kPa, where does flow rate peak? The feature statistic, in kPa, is 209.0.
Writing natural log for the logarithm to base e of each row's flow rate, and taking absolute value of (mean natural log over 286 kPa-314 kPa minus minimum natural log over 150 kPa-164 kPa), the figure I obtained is 0.096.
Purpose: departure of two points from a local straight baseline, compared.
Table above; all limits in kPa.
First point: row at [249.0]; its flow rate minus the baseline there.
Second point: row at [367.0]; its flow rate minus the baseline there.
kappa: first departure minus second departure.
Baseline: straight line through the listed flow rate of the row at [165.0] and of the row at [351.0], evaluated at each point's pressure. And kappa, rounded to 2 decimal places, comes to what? 0.14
